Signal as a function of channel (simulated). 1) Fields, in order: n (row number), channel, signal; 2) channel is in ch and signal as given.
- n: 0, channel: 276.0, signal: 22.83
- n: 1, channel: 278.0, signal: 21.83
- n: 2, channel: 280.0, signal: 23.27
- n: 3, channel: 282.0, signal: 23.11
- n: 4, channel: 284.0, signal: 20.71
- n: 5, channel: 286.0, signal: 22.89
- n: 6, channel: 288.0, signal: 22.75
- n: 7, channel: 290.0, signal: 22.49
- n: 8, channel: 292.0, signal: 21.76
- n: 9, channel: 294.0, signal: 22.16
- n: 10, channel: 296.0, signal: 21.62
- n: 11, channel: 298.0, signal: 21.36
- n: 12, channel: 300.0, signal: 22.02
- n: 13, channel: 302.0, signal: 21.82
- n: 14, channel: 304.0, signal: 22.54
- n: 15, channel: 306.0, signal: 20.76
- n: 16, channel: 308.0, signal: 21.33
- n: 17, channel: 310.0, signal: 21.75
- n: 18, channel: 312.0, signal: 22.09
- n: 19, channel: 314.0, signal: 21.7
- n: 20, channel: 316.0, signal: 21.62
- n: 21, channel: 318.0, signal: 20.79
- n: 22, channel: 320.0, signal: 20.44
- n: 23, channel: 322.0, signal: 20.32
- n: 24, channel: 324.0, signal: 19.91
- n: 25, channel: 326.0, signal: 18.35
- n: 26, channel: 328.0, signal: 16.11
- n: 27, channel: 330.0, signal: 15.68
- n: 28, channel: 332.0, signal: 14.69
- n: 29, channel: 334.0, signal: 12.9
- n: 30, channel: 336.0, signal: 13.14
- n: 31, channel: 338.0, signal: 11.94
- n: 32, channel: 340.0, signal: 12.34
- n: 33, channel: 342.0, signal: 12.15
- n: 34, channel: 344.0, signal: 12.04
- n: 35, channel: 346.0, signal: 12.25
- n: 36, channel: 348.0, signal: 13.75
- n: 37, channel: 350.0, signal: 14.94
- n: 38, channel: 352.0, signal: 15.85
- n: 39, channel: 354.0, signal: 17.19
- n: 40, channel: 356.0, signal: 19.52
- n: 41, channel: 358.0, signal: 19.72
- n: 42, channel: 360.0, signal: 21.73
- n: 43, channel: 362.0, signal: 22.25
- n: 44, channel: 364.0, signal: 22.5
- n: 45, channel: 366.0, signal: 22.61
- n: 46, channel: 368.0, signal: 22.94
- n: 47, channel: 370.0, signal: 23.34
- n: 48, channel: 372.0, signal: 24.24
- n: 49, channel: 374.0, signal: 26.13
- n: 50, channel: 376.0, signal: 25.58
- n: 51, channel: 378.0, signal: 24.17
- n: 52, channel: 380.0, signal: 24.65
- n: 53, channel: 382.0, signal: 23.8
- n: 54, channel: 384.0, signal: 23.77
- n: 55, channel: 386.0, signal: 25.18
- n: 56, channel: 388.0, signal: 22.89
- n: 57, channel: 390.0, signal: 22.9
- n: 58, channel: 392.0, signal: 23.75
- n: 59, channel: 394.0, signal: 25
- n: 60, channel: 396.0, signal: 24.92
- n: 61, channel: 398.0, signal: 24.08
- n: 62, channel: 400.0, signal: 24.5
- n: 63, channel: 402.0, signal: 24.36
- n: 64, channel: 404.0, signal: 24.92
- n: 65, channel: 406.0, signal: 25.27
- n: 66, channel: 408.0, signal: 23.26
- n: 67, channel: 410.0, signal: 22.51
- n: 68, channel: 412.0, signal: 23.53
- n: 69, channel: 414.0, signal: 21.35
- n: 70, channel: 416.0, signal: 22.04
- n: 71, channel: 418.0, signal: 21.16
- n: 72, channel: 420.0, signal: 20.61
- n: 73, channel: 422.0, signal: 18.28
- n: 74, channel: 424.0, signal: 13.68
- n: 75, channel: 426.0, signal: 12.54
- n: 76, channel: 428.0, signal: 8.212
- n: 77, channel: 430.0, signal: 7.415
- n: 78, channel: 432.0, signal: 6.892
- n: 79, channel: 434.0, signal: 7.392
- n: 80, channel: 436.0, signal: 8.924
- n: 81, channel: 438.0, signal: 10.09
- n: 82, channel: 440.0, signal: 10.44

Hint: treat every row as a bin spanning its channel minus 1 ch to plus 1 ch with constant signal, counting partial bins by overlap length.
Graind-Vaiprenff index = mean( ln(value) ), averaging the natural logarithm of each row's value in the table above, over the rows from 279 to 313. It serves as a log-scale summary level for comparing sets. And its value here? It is 3.09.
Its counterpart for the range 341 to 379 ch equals 2.94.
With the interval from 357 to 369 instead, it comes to 3.09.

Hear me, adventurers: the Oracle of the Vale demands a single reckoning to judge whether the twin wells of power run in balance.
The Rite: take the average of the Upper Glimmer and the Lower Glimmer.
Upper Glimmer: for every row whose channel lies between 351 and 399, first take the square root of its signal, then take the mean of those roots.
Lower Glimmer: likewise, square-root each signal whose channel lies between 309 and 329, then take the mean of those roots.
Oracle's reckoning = 4.64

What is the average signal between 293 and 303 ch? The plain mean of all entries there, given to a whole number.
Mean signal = 22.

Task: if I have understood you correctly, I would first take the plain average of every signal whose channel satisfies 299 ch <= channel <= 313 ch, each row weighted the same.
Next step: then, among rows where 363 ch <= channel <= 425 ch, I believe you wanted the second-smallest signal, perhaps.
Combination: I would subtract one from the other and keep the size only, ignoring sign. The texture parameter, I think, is 3.5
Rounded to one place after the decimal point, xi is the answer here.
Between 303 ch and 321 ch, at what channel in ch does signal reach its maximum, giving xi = 304.0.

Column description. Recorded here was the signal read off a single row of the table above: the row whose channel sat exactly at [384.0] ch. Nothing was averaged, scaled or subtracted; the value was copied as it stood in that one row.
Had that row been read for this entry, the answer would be 23.77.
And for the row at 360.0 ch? 21.73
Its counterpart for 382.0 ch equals 23.8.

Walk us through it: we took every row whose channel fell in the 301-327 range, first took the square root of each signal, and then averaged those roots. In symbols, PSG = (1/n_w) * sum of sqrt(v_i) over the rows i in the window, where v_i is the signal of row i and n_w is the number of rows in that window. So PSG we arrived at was 4.6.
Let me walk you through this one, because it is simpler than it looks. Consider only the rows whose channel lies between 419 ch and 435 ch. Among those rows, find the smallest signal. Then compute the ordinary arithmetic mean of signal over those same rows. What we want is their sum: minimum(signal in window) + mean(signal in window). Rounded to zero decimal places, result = 19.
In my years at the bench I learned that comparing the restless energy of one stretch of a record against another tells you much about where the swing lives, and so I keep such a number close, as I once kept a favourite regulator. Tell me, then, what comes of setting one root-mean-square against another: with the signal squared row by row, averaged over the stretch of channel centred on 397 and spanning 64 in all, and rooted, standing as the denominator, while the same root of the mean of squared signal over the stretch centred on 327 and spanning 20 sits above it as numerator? 0.77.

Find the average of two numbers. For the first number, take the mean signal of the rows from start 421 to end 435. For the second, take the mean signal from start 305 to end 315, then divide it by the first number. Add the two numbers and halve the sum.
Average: 6.3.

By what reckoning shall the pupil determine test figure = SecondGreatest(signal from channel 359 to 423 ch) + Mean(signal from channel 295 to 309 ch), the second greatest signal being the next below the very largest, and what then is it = 47.2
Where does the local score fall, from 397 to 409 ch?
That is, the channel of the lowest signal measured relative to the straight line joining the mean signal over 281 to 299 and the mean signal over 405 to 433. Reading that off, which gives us 408.0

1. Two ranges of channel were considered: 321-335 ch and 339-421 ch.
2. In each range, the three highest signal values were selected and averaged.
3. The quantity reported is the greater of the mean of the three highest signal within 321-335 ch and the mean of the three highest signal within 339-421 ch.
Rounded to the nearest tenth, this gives 25.7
